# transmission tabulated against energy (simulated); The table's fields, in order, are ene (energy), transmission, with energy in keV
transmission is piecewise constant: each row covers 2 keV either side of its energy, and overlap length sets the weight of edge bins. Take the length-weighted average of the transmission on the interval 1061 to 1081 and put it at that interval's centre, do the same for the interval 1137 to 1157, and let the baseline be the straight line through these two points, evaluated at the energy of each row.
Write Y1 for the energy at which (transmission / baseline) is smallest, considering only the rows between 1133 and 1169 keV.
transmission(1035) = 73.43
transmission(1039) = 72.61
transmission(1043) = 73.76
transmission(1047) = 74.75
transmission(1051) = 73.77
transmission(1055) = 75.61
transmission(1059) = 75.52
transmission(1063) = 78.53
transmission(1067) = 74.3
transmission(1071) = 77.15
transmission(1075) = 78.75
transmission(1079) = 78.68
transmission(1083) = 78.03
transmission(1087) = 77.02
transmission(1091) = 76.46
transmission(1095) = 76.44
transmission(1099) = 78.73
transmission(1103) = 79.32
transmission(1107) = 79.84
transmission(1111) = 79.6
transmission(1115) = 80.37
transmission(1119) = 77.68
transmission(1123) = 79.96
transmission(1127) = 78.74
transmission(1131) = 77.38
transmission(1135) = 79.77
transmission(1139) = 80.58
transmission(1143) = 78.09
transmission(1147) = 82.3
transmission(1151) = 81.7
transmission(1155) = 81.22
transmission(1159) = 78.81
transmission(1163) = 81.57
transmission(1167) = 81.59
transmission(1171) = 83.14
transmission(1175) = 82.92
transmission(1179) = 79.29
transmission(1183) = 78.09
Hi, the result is 1143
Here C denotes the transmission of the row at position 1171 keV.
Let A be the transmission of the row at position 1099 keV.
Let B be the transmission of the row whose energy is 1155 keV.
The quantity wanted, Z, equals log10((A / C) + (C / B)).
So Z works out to 0.295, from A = 78.73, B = 81.22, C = 83.14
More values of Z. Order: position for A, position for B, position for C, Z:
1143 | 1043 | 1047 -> 0.313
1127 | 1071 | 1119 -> 0.305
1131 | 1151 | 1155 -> 0.289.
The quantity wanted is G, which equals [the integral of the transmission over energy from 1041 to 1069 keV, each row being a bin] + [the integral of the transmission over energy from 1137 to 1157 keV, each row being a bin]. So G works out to 3721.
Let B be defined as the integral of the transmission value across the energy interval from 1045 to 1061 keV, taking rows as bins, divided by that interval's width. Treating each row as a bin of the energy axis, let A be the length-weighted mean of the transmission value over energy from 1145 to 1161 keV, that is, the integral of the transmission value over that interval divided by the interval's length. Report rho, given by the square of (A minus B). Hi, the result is 37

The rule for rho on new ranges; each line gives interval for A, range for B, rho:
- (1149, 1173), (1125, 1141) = 5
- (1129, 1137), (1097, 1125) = 1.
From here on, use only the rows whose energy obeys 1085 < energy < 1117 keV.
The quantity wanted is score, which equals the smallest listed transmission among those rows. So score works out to 76.44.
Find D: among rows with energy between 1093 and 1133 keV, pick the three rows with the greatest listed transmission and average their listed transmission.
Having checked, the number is 80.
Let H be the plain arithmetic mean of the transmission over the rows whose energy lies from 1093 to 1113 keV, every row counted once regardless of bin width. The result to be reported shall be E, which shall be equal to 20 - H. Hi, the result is -59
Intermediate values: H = 79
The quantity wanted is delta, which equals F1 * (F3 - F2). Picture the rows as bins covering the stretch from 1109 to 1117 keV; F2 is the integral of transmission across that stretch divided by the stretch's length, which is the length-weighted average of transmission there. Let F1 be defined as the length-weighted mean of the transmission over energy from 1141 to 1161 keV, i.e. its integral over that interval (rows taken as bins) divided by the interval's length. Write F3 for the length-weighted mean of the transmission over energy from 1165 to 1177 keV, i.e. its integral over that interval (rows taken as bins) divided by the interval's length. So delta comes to 206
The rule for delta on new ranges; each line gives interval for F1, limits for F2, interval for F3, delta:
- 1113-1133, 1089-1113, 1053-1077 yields -138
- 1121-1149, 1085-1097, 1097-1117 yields 233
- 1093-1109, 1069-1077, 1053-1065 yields -110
